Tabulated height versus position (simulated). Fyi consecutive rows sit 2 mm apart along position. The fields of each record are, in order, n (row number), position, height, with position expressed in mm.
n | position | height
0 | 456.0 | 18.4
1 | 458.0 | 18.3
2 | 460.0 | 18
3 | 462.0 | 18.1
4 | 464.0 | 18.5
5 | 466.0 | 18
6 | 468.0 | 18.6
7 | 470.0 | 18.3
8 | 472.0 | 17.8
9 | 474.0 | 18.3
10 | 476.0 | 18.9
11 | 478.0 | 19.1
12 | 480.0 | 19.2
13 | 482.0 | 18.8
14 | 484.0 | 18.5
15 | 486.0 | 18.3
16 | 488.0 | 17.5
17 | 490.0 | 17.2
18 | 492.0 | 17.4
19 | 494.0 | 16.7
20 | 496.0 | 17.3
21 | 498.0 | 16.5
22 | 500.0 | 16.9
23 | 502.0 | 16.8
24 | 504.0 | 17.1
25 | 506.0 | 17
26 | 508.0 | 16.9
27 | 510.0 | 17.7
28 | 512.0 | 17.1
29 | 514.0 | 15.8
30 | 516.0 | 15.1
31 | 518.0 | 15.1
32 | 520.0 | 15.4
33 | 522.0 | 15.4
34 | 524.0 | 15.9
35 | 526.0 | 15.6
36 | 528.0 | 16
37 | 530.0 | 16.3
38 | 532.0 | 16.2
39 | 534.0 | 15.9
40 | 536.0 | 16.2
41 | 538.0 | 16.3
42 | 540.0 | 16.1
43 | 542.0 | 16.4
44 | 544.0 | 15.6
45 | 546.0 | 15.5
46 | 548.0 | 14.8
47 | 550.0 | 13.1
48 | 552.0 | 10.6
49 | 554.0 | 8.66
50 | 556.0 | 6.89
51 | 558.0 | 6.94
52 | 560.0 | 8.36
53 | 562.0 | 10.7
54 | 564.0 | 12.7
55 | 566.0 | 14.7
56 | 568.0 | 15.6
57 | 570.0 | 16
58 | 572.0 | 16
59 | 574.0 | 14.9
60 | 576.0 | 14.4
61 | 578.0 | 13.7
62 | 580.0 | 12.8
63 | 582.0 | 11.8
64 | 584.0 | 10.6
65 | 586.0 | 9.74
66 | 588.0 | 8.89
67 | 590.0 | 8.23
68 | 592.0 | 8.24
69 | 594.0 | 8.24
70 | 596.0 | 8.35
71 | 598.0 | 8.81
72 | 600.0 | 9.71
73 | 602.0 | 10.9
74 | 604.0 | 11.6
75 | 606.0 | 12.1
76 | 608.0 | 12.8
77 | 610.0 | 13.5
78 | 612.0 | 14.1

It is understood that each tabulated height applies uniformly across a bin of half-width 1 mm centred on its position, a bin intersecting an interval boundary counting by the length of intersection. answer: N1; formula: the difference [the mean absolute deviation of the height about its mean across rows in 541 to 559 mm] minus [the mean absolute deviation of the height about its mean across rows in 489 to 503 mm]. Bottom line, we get 3.1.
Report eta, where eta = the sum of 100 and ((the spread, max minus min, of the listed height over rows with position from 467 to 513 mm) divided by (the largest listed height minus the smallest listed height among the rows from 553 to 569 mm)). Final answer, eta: 100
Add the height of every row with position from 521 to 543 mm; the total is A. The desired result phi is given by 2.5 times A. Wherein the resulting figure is 441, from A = 176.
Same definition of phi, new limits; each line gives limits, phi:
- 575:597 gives 287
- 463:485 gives 510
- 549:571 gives 311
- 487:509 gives 468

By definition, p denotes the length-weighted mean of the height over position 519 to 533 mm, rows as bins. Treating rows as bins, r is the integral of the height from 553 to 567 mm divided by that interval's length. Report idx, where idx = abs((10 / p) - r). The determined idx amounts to 9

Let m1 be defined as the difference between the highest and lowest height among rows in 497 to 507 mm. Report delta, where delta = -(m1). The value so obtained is -0.6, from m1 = 0.6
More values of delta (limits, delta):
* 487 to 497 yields -0.8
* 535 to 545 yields -0.8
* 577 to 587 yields -4.0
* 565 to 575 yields -1.3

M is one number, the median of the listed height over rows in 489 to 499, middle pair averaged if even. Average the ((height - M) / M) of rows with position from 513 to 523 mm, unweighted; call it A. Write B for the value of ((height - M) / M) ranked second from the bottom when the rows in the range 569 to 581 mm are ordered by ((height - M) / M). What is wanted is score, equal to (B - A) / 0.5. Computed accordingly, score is -0.2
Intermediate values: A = -0.11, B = -0.20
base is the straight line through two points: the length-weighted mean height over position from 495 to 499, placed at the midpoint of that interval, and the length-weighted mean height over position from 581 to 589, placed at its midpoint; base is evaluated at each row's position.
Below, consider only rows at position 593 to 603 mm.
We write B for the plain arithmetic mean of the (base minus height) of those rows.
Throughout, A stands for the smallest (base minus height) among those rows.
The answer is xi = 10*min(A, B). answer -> -19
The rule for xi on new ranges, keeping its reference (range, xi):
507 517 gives -18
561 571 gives -46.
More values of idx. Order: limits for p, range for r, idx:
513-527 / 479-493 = 17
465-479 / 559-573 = 13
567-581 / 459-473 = 18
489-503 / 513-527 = 15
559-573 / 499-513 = 16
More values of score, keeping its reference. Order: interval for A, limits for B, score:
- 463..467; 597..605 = -1.0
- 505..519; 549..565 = -1.1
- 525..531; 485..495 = 0.1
